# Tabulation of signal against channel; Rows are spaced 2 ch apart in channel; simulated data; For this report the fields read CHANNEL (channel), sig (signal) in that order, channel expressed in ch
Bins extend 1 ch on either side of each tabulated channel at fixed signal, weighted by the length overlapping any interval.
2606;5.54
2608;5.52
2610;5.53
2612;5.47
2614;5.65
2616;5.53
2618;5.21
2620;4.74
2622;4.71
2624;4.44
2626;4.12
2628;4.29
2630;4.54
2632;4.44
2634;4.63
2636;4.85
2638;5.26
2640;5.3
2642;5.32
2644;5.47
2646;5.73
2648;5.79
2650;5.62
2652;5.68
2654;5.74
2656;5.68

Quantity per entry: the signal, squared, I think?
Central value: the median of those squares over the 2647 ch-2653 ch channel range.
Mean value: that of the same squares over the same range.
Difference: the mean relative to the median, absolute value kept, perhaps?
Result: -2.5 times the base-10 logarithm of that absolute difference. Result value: 1.8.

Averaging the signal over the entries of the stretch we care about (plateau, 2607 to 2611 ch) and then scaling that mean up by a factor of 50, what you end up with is 276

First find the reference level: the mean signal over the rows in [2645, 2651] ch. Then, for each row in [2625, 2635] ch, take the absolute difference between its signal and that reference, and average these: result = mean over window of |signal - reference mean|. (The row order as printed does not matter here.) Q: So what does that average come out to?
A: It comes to 1.3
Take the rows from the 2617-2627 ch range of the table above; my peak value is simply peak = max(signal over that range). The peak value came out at 5.21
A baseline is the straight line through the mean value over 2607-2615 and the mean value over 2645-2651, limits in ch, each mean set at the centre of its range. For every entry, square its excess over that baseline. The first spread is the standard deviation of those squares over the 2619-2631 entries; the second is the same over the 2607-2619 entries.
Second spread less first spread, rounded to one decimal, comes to -0.5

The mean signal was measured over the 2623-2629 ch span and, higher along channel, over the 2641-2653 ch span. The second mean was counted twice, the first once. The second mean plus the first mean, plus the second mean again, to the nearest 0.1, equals 15.5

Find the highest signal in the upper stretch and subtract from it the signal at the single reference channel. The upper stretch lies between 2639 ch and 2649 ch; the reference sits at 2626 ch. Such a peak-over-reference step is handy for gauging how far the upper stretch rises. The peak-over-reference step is 1.7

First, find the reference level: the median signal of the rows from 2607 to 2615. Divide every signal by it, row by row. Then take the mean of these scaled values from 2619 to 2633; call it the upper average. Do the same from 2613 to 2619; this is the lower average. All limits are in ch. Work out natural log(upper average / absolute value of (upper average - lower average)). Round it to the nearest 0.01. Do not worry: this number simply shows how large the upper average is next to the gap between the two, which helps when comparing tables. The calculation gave 1.50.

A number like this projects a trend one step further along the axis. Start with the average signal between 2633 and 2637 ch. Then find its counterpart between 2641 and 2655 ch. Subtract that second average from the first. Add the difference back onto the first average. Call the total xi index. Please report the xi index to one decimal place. 3.9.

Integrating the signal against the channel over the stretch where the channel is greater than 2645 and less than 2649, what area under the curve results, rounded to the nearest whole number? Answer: 23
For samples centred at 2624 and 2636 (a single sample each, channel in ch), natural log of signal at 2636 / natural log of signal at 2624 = 1.06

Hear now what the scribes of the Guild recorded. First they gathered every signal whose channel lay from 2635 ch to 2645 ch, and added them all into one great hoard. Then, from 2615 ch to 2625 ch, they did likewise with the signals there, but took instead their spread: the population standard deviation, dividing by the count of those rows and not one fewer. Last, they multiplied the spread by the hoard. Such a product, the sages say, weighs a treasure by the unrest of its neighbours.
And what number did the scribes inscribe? 10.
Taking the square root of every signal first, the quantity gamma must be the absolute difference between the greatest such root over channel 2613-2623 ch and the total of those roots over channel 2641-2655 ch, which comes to 14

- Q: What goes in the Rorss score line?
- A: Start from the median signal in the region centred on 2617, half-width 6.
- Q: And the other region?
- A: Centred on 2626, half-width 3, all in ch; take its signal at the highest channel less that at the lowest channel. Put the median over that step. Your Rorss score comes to -36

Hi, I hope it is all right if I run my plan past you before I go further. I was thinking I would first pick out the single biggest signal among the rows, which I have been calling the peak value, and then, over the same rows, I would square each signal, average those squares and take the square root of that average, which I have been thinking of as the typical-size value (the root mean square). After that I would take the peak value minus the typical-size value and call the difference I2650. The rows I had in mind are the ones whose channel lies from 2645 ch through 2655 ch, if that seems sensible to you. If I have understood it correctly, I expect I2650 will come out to 0.078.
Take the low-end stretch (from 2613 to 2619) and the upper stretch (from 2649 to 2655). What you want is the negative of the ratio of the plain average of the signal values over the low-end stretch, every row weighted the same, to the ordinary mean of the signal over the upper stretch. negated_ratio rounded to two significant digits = -0.96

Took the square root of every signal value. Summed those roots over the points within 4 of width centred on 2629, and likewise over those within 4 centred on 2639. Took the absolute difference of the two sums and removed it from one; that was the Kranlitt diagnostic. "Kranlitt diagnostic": 0.61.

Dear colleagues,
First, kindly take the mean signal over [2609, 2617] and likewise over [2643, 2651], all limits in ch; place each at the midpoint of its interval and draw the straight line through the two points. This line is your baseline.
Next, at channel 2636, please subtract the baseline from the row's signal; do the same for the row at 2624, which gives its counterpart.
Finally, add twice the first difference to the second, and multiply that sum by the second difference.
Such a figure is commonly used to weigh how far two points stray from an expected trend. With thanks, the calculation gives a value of 3.0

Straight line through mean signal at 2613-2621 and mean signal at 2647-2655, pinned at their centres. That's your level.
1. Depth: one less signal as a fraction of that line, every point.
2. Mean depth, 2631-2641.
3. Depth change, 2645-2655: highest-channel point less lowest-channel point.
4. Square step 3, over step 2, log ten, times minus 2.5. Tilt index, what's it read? 6.6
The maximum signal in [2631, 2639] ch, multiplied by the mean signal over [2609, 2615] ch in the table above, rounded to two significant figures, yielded 29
